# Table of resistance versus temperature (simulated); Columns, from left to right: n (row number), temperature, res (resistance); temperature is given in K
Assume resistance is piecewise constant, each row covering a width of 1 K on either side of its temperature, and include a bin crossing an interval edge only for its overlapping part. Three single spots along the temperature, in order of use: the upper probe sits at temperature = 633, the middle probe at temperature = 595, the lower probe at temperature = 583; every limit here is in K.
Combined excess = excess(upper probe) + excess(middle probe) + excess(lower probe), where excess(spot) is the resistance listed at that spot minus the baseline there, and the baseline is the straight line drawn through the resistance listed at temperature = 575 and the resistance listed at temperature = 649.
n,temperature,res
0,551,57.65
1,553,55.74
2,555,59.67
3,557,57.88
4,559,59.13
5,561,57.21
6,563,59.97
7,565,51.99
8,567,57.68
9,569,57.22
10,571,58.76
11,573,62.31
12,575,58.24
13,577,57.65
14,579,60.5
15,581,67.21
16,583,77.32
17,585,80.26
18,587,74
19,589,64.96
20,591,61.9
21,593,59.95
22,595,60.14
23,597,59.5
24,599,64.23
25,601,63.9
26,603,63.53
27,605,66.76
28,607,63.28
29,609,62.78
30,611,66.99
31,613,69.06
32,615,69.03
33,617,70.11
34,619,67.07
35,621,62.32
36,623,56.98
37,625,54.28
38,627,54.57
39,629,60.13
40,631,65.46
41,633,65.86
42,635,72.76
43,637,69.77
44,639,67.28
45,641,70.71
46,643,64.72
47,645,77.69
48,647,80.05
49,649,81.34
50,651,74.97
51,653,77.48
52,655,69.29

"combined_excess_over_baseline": 1.8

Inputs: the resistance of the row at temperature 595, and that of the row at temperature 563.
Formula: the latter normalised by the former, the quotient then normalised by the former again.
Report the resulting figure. 0.0166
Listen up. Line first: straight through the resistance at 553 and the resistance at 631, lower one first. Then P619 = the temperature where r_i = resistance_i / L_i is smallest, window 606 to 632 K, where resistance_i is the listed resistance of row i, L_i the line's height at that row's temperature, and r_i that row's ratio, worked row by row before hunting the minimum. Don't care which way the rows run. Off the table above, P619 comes 625 K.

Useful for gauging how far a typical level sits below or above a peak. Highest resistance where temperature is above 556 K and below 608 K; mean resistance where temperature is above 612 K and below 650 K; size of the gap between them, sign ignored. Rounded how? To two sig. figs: 13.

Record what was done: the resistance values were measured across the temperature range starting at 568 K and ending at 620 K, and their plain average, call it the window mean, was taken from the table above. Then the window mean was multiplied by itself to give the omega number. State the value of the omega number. 4208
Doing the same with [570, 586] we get 4262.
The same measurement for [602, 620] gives 4424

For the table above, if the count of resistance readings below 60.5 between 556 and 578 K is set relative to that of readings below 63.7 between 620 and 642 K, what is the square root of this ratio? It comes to 1.4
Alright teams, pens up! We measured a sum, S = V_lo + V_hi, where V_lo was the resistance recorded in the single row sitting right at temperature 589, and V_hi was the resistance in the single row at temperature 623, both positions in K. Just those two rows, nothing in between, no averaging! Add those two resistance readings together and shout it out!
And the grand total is 122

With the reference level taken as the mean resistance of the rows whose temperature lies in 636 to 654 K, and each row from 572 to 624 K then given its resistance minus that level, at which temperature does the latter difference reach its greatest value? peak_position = 585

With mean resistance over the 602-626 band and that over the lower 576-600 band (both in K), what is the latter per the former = 1.02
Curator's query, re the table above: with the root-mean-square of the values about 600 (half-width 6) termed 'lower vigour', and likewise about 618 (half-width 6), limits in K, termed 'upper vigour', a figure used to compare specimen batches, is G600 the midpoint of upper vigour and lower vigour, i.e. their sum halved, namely 64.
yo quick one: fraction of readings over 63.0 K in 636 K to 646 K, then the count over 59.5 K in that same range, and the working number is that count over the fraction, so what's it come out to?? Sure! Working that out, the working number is 5.0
